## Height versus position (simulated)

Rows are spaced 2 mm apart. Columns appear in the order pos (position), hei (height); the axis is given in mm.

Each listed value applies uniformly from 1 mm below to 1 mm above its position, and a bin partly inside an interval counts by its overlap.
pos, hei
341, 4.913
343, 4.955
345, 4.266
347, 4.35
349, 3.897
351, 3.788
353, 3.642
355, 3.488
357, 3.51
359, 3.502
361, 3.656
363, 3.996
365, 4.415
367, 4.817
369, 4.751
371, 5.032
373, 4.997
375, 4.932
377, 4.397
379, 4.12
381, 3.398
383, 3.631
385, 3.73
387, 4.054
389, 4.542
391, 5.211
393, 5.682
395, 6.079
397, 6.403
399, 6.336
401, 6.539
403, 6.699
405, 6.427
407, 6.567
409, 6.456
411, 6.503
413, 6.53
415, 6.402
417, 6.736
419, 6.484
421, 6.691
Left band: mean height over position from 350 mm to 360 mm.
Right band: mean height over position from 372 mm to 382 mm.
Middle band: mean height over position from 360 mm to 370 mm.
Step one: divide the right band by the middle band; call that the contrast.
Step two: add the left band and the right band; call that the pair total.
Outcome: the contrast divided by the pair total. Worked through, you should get 0.127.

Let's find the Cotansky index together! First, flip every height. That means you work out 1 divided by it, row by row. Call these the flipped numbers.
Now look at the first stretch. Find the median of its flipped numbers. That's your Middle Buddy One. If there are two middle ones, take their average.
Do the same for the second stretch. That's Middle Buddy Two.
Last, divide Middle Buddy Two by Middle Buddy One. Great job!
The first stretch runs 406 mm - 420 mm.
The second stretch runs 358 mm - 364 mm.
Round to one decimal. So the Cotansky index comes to 1.8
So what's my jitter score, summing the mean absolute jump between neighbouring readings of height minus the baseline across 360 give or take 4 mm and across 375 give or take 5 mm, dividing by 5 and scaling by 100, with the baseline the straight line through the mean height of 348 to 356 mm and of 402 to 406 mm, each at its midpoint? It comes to 9.4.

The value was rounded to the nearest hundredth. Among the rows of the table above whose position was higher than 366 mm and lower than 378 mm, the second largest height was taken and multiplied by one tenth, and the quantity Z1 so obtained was 0.50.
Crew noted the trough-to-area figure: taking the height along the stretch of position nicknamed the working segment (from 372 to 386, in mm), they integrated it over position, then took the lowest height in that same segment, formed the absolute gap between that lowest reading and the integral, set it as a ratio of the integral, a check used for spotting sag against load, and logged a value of 0.942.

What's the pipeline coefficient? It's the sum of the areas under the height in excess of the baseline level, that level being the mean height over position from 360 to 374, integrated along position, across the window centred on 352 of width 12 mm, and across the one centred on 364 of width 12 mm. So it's -13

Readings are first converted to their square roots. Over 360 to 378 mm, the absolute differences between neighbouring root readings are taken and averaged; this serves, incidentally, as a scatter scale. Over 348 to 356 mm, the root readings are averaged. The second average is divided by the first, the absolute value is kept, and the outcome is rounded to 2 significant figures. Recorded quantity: 30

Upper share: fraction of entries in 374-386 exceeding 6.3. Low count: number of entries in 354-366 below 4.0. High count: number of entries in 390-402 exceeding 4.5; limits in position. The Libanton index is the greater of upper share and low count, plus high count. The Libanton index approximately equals 11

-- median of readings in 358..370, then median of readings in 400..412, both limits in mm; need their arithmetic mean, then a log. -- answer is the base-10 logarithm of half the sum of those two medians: 0.729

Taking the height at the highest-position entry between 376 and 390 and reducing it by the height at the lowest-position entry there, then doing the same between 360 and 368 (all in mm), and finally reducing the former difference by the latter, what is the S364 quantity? -1.0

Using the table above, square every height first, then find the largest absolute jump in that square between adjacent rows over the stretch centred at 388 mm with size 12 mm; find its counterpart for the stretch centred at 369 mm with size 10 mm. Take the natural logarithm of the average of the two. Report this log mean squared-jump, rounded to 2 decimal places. 1.63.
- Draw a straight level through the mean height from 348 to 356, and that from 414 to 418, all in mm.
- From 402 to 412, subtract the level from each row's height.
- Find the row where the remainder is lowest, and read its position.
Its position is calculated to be 411 mm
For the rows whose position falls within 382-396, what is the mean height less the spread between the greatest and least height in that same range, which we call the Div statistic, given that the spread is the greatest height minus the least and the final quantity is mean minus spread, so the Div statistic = 2.3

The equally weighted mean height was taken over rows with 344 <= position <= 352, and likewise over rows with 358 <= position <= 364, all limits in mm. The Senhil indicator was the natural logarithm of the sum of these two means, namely 2.05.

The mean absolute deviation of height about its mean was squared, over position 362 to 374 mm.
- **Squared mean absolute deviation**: 0.10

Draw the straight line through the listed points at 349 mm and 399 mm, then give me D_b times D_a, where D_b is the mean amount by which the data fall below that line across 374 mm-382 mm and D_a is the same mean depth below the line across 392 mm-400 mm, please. 0.07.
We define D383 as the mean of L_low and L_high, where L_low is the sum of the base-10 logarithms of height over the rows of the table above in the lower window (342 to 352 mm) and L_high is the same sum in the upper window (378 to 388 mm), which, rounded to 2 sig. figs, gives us 3.0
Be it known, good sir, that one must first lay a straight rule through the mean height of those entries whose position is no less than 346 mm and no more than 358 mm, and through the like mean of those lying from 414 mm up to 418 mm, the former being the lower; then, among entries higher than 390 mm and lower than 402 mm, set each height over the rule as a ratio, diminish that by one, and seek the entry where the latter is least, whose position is 391 mm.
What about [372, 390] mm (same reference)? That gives 381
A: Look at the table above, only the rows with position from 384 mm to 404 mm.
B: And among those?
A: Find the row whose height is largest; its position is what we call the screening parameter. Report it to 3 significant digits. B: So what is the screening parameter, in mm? 403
